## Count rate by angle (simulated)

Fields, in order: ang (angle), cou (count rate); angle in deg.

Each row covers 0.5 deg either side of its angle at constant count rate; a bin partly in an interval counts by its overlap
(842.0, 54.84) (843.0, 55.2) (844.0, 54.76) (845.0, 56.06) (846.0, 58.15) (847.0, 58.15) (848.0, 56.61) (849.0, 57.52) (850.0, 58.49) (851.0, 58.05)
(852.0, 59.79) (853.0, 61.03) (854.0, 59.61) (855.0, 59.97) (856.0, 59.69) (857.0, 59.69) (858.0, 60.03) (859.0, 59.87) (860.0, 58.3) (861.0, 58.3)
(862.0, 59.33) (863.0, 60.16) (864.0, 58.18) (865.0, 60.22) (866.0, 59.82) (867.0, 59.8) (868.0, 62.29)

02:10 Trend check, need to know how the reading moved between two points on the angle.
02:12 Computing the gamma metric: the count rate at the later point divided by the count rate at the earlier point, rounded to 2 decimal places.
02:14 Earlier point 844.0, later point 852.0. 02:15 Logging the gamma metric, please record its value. 1.09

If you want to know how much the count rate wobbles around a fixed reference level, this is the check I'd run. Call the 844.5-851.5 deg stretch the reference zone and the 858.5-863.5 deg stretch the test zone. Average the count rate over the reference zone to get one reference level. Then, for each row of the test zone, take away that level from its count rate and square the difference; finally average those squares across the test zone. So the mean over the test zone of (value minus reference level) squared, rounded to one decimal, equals 3.2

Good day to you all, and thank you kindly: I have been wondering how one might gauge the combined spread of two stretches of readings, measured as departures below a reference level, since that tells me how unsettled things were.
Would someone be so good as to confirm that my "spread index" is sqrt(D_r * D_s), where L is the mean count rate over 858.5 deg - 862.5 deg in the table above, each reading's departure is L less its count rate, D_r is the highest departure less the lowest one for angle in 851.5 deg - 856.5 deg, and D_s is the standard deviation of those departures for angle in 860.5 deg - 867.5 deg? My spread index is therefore 1.1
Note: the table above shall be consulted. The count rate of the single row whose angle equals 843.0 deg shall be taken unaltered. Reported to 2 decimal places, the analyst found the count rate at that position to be 55.20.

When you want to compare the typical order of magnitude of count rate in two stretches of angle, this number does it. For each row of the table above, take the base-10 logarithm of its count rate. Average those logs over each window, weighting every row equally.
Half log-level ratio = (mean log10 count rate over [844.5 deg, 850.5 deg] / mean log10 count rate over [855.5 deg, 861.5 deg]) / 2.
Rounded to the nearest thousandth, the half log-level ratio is 0.496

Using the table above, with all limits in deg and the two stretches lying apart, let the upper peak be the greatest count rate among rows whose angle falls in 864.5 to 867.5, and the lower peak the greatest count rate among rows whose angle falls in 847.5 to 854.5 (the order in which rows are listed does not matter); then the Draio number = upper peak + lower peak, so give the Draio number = 121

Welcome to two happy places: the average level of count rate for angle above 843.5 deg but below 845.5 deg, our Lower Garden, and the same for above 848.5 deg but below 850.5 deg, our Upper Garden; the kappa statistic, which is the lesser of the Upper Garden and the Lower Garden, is 55.4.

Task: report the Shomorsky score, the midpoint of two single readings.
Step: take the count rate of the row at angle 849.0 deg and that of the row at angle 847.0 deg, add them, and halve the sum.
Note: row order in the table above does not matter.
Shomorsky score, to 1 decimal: 57.8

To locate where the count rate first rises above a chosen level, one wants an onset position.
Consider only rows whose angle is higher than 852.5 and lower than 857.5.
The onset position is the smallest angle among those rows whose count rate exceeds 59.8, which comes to 853.0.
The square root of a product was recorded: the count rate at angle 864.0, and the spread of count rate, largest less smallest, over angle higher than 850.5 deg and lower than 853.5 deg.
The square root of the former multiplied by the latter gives 13.2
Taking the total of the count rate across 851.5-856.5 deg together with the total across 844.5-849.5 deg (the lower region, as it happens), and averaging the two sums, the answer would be 293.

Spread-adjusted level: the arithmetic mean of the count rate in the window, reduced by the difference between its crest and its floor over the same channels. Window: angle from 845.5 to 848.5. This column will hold 56.1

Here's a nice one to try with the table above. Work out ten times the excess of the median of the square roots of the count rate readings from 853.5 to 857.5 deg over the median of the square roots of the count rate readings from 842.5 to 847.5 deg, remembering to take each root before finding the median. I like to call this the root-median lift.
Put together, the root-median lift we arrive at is 2.4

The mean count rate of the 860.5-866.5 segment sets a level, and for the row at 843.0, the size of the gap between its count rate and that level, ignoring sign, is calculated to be 4.1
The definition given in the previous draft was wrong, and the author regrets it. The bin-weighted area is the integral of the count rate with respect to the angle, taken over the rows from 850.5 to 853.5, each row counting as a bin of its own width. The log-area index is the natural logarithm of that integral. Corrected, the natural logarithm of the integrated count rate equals 5.19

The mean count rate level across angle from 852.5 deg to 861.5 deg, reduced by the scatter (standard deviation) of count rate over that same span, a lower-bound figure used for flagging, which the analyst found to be 58.8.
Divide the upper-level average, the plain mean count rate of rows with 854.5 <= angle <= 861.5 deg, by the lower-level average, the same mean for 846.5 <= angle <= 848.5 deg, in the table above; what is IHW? 1.04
